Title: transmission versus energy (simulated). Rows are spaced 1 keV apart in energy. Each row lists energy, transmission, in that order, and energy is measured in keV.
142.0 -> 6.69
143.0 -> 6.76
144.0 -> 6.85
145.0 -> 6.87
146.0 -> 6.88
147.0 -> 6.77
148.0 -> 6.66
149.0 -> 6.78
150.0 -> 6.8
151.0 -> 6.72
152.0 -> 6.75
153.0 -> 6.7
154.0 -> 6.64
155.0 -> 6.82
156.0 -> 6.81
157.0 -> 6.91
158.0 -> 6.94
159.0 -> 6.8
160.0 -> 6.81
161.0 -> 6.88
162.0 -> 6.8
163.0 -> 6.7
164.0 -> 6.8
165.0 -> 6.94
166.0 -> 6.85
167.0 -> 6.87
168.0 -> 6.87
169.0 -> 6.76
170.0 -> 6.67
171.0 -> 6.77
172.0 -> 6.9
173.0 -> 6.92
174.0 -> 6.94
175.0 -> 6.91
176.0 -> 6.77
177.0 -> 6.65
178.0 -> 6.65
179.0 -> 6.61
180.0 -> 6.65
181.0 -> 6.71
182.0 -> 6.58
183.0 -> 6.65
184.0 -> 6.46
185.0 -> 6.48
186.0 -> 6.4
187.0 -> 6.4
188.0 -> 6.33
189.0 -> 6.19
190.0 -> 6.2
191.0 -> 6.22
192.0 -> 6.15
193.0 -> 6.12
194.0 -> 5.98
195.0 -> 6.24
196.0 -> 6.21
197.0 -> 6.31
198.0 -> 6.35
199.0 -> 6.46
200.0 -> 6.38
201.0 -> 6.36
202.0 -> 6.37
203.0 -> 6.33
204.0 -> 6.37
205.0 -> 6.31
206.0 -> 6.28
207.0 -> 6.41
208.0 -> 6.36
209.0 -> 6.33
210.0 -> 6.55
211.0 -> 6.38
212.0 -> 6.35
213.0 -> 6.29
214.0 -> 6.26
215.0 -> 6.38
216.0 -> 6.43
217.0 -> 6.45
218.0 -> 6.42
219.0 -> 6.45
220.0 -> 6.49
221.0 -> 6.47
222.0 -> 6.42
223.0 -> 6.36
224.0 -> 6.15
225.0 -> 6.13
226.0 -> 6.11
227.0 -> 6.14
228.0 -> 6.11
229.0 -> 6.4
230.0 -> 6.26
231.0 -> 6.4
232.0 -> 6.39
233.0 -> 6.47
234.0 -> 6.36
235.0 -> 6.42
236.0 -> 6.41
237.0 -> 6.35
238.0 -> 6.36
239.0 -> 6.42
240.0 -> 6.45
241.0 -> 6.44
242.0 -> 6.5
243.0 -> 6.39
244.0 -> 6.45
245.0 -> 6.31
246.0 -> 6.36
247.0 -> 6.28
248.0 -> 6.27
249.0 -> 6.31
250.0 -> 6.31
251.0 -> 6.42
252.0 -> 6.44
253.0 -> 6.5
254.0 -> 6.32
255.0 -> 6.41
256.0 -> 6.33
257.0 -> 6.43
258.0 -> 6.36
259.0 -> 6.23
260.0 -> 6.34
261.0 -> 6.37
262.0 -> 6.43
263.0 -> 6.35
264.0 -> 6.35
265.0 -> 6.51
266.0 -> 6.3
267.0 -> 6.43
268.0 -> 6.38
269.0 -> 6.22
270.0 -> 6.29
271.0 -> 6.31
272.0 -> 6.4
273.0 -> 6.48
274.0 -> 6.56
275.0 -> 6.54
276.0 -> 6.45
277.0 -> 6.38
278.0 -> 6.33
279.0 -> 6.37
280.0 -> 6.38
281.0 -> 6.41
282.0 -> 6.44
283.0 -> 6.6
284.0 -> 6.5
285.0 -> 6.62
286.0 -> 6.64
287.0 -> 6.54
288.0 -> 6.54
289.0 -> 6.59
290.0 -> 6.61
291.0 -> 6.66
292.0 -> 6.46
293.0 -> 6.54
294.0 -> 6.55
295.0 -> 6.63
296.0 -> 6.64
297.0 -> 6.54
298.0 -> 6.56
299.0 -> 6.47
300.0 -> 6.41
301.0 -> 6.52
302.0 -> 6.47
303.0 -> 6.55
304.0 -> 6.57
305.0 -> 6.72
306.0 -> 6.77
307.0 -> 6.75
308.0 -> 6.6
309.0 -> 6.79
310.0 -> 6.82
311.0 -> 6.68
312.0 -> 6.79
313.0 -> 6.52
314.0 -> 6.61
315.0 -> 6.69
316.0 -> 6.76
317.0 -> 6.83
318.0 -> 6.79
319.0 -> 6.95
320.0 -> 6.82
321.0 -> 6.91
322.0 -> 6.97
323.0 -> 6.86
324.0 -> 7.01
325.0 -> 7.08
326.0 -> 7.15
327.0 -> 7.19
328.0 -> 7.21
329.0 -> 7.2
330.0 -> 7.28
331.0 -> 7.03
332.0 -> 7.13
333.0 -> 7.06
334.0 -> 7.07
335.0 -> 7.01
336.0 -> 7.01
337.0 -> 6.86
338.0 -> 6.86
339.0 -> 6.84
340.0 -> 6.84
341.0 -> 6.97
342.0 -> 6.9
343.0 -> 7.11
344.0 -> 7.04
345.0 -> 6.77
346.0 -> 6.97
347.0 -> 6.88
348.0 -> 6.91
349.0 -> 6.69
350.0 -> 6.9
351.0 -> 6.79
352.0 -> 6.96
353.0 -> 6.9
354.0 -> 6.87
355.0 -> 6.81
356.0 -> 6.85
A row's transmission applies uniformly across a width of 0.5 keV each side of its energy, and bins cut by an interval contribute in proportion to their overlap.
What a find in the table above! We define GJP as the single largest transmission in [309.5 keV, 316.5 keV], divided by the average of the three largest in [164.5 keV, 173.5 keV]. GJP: 0.99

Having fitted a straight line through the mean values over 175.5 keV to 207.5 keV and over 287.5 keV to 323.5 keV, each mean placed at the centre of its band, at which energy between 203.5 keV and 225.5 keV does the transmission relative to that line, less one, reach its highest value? 210.0 keV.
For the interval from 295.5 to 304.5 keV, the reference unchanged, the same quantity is 296.0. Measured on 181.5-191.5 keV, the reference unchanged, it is 183.0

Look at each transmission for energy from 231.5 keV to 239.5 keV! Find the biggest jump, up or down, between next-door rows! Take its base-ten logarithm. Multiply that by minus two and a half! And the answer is 2.4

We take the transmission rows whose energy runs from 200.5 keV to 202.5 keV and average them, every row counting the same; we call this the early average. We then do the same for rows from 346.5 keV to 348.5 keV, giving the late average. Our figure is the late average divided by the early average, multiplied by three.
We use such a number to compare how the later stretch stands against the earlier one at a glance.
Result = 3.2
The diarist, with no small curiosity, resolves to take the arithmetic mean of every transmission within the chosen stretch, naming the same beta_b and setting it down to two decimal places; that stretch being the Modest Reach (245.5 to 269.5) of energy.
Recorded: 6.36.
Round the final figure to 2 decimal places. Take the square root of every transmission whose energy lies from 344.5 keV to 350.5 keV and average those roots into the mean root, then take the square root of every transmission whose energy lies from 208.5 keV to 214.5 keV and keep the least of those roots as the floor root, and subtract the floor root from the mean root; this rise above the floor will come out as 0.12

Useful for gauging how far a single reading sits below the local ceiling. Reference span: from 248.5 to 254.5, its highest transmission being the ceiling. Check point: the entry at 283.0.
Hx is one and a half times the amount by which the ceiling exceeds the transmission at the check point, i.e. -0.15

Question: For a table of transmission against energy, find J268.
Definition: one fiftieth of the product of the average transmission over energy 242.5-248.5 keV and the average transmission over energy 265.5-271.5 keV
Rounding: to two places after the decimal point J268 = 0.80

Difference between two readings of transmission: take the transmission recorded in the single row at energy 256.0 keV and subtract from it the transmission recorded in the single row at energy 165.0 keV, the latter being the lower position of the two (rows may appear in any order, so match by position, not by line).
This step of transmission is -0.61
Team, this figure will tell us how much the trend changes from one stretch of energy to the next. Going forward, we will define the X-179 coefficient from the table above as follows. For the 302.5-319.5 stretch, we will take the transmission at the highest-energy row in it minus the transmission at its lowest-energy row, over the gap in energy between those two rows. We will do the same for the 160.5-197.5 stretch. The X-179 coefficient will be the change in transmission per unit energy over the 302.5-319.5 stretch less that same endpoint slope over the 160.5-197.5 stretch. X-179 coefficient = 0.041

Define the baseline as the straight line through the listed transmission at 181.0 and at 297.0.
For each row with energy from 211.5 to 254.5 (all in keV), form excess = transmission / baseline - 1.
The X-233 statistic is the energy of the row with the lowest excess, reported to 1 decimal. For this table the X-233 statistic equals 226.0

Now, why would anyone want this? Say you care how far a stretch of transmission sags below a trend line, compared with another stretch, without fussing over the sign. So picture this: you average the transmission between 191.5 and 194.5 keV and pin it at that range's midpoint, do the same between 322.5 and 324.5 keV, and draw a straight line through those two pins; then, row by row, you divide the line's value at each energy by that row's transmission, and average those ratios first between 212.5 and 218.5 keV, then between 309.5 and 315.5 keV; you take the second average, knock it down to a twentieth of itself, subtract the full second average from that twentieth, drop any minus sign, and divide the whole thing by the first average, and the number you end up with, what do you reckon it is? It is 1.00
